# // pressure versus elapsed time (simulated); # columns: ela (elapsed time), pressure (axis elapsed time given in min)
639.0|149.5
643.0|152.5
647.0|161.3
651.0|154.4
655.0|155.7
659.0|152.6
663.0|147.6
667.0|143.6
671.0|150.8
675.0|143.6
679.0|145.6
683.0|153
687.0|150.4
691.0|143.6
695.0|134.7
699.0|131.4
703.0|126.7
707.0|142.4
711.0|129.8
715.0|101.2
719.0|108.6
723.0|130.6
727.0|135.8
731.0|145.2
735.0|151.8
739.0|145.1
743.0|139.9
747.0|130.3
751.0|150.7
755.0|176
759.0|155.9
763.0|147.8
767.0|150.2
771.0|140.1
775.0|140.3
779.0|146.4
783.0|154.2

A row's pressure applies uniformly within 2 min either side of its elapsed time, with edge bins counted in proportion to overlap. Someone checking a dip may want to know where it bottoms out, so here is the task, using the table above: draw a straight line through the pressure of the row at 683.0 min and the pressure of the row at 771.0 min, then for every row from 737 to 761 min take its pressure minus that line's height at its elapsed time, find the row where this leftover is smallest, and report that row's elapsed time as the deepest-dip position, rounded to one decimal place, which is 747.0 min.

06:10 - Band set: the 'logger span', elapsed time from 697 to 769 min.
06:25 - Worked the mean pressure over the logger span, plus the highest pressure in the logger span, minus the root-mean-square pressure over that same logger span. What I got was 175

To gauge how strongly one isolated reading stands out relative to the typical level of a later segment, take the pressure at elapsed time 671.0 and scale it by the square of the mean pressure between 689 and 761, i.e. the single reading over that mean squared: 0.0079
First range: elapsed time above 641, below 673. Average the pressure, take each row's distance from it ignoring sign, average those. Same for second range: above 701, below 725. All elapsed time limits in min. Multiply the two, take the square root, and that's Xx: 6.8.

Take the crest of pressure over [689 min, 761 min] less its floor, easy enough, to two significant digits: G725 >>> 75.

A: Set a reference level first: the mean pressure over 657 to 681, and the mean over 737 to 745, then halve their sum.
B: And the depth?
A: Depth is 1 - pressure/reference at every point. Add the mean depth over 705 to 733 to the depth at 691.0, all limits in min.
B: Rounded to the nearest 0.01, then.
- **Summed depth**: 0.13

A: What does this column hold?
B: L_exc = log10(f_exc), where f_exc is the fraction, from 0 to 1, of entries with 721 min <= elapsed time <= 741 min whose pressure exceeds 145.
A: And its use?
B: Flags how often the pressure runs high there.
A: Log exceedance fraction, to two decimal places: -0.22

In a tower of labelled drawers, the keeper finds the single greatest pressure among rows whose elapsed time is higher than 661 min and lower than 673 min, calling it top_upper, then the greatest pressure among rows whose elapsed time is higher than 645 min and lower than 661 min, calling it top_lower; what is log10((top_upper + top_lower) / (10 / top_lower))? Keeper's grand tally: 3.70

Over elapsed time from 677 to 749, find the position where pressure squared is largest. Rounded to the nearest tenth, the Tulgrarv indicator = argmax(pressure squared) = 683.0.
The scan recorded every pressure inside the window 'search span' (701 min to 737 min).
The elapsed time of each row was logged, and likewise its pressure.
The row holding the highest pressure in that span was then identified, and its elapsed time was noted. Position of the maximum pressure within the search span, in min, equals 735.0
